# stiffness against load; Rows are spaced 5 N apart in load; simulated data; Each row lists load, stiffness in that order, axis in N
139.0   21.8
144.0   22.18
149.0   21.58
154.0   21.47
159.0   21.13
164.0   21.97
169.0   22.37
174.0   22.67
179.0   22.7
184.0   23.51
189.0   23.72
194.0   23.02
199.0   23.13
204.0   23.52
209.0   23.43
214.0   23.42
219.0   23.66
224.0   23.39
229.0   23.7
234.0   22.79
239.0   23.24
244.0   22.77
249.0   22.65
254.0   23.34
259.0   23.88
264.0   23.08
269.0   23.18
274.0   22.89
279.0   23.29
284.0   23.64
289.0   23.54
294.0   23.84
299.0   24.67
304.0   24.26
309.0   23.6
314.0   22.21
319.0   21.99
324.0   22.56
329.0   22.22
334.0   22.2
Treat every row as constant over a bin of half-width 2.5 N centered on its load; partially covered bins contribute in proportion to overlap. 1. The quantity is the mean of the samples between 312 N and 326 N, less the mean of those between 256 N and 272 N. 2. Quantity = -1.1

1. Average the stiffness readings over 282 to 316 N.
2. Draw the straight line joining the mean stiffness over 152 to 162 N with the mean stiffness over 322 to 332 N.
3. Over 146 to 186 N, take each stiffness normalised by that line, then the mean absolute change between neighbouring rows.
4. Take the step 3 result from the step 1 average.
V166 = 23.7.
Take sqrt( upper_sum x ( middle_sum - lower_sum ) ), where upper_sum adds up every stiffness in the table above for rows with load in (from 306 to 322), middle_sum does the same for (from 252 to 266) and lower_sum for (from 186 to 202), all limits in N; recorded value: 5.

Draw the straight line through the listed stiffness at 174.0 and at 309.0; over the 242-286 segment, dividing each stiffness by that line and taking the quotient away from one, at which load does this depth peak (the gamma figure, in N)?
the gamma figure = 249.0 N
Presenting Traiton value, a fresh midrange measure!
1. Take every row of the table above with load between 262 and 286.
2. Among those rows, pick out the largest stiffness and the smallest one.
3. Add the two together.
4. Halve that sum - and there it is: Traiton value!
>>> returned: 23.3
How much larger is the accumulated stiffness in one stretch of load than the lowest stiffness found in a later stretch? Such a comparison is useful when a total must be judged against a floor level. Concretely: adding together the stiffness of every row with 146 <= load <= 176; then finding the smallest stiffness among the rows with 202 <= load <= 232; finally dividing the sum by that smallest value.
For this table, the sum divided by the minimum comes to 5.6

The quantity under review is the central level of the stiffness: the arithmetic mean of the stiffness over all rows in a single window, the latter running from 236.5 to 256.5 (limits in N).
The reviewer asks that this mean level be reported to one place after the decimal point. 23.0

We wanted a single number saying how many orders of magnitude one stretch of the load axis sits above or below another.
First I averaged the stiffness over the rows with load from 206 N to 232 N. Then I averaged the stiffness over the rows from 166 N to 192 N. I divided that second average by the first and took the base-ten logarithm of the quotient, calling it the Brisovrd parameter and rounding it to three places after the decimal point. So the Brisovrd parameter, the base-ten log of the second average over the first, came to -0.010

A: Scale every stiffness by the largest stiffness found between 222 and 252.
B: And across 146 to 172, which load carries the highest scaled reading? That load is 169.0 N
